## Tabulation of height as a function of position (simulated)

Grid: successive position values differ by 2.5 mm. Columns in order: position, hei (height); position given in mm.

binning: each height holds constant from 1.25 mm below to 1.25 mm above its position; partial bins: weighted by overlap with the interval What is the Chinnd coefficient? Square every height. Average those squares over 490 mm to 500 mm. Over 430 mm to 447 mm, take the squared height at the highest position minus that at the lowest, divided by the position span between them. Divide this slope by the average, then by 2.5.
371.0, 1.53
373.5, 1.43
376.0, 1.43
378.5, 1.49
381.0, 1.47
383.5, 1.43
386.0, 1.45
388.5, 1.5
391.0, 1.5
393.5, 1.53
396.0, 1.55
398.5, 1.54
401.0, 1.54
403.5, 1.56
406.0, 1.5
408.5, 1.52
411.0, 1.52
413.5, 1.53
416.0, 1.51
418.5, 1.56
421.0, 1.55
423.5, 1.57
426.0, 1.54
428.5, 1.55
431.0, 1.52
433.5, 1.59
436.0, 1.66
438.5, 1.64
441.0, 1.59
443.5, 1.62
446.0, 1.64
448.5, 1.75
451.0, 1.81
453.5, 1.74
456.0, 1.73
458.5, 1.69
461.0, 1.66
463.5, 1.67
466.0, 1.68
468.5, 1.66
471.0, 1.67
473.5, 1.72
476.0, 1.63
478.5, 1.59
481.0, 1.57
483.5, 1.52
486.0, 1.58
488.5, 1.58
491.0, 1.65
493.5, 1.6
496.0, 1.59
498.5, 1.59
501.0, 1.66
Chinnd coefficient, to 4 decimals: 0.0039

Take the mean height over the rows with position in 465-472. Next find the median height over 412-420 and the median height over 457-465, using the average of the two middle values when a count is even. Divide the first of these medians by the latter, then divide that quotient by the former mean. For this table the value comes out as 0.549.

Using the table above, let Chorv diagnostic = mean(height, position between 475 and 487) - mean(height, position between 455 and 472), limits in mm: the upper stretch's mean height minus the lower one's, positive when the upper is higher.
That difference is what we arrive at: -0.10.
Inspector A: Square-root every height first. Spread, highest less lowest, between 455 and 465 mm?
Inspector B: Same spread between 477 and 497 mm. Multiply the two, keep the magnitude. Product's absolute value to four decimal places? 0.0014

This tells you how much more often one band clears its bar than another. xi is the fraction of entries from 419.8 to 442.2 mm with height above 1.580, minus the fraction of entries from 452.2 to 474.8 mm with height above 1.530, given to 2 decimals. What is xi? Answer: -0.56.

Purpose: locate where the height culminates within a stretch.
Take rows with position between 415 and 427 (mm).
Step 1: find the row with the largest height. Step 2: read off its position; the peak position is 423.5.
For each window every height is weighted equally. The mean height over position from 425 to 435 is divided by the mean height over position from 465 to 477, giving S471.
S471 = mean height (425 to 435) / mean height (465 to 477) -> 0.93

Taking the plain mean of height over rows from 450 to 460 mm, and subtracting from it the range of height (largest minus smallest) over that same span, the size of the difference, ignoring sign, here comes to 1.62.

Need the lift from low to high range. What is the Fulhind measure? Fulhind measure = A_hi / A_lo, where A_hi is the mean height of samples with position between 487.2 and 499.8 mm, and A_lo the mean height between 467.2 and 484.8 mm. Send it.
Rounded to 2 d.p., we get 0.99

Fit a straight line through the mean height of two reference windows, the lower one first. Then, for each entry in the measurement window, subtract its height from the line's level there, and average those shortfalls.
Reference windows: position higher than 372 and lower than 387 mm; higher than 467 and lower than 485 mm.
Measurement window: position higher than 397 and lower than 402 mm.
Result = -0.054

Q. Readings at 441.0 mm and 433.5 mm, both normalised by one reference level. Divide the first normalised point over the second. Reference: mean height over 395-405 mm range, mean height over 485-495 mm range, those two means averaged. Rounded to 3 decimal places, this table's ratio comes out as 1.000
